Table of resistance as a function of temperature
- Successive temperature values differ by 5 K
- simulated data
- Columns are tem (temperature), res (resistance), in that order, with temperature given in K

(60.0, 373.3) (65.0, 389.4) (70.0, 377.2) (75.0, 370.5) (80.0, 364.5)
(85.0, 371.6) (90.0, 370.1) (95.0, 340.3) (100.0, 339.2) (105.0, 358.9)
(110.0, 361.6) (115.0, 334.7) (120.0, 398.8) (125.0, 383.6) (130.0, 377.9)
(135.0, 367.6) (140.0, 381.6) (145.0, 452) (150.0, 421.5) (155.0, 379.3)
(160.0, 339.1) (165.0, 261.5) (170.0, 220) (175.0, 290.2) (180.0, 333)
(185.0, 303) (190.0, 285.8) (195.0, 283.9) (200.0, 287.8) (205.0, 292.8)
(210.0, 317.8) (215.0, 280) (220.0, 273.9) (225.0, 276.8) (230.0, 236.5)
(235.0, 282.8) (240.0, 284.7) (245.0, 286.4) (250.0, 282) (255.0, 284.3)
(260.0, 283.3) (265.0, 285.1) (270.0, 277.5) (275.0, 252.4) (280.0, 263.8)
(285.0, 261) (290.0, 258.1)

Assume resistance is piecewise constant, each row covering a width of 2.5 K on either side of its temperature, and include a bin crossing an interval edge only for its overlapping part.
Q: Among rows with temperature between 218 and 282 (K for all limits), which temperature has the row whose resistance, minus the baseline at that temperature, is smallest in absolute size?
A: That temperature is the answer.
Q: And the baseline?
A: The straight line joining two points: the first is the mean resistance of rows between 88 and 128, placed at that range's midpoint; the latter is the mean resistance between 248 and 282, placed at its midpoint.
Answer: 245.0 K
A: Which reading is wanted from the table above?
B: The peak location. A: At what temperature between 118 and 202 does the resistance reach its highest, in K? 145.0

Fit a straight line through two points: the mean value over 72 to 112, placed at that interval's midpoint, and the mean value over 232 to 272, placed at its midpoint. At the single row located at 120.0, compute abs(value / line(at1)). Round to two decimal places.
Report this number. 1.15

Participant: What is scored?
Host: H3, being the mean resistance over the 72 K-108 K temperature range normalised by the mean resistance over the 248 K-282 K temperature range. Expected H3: 1.30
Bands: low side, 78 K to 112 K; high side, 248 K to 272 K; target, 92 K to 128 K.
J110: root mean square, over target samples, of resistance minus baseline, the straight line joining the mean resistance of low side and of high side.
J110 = 27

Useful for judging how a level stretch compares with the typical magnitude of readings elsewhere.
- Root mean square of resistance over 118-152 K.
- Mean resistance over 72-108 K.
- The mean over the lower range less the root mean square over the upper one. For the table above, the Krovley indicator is -39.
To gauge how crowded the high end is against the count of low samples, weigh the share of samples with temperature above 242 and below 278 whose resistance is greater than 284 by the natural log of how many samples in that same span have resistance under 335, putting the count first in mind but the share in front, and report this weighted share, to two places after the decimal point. 0.83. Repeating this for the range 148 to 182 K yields 0.99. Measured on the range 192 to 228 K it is 0.83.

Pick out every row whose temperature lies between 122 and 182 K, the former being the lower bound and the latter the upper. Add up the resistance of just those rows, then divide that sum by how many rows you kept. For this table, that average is 351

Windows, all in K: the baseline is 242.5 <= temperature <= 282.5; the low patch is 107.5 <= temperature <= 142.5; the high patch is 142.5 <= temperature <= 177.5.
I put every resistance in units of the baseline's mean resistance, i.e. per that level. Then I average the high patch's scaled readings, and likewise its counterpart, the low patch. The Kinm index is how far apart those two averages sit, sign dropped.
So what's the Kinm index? 0.12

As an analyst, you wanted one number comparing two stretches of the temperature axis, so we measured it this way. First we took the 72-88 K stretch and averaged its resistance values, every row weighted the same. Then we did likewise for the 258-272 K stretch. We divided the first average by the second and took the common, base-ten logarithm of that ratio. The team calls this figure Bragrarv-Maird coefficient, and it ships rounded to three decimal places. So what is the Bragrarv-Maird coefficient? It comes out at 0.117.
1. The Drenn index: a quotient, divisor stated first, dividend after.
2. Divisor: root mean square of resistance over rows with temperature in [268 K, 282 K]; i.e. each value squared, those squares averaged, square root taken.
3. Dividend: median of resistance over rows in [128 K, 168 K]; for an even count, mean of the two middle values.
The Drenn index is 1.43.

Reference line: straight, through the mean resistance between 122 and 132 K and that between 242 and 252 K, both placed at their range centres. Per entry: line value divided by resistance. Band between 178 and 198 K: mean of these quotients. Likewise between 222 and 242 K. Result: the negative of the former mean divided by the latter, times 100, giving -100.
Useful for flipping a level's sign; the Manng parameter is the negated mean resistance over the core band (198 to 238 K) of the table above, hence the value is -281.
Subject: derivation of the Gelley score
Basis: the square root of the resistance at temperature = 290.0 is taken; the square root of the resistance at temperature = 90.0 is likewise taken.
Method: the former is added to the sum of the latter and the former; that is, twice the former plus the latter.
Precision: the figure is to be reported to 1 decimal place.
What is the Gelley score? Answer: 51.4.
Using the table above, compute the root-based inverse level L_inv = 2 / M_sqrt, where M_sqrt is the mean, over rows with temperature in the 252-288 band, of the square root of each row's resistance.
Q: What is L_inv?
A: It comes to 0.121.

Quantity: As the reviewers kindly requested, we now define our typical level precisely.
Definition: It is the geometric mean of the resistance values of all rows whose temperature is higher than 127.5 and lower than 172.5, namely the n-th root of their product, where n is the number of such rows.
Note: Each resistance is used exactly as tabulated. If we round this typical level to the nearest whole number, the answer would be 348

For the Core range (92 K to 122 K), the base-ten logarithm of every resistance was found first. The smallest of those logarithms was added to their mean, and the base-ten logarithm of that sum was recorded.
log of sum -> 0.705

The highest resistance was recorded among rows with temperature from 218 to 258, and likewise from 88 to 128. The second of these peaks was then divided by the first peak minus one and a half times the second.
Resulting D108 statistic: -1.28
